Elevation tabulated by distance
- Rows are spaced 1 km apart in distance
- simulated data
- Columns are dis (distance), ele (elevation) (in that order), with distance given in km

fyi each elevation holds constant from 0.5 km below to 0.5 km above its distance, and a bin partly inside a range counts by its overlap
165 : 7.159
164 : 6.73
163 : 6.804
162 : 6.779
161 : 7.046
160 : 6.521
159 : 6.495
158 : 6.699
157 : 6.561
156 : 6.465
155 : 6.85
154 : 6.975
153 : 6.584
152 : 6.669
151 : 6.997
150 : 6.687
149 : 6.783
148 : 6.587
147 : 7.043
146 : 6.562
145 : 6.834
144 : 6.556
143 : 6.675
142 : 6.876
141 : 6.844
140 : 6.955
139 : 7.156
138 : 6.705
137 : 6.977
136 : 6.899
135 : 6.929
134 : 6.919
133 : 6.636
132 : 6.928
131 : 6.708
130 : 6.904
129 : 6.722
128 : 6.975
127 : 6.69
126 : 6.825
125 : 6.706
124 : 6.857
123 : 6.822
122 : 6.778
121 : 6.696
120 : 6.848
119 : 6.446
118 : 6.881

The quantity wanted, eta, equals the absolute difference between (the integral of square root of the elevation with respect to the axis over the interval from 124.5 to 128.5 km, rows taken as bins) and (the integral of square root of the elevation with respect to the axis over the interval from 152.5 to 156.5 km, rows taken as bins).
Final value 0.063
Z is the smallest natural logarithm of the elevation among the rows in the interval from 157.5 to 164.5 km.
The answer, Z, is 1.87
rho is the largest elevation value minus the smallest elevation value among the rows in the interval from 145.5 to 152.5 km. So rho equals 0.48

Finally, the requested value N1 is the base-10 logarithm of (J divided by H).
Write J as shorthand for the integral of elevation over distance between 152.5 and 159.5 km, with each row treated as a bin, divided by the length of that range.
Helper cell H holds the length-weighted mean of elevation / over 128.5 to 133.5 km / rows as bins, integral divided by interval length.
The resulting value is -0.008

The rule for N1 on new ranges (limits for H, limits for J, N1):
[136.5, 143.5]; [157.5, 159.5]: -0.018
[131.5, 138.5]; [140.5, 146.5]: -0.008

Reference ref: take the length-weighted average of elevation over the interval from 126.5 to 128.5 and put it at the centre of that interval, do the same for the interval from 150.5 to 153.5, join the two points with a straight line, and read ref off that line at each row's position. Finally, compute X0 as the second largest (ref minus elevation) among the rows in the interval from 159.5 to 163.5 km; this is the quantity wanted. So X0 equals -0.06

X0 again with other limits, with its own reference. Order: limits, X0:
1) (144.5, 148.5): 0.18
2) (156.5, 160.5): 0.20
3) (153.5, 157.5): 0.17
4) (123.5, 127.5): 0.13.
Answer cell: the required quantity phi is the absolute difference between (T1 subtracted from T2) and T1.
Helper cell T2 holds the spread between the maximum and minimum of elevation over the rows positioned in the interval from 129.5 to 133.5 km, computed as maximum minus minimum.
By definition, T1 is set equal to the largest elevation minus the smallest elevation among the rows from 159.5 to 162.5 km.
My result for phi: 0.76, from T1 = 0.5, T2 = 0.29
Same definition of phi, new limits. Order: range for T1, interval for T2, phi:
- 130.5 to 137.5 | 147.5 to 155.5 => 0.27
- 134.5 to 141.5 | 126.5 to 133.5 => 0.56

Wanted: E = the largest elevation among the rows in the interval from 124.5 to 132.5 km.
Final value 6.975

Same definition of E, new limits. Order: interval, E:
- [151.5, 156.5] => 6.975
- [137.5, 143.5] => 7.156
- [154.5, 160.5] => 6.85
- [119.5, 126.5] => 6.857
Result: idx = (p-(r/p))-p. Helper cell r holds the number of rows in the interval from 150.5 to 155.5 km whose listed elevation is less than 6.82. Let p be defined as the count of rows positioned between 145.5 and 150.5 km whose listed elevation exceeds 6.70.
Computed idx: -1.0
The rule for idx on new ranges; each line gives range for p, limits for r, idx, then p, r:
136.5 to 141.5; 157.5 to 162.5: -0.8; 5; 4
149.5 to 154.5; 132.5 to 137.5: -0.5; 2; 1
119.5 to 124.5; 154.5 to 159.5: -1.0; 4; 4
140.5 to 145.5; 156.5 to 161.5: -1.3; 3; 4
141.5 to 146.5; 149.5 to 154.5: -1.5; 2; 3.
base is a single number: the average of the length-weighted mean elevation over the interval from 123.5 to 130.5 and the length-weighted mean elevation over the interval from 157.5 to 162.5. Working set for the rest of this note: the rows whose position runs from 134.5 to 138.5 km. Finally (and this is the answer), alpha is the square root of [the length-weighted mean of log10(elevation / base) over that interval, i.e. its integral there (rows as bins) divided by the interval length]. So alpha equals 0.086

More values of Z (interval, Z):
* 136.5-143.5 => 1.90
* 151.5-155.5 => 1.88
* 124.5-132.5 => 1.90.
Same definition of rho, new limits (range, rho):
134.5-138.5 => 0.27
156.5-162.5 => 0.55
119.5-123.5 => 0.15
